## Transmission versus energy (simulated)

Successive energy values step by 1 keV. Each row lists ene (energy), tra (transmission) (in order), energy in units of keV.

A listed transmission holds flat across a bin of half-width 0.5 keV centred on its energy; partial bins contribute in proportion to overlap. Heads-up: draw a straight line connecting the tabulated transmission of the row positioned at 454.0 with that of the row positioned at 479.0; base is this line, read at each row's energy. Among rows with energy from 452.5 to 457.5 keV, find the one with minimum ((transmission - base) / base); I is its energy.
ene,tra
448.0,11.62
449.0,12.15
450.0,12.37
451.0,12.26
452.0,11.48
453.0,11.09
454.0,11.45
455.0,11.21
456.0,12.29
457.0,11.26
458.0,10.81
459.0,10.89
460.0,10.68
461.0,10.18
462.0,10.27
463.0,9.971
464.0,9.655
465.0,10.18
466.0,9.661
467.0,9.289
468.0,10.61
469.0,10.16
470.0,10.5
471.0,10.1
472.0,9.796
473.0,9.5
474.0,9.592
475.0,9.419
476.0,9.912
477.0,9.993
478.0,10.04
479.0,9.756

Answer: 453.0 keV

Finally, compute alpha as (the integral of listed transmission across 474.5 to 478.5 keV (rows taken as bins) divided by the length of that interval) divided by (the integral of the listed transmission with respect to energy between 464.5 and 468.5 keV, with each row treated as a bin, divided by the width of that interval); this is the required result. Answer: 0.99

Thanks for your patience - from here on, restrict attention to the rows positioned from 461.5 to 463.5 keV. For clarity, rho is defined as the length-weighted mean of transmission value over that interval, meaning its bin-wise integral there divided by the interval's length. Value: 10.1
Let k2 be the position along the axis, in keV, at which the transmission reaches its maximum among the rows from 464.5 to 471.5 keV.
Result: 468.0 keV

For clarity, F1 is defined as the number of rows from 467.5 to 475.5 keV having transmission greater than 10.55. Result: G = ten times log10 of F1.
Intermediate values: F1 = 1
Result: 0.0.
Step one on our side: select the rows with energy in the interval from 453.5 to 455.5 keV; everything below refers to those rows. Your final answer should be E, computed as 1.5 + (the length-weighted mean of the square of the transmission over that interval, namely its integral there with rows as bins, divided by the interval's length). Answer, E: 130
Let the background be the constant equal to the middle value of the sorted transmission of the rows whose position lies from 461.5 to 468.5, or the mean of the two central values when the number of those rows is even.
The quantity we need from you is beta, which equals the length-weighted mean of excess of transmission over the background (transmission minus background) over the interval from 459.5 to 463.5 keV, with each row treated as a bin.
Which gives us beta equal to 0.3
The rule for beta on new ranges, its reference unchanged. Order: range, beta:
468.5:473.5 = 0.0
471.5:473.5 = -0.3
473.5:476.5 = -0.3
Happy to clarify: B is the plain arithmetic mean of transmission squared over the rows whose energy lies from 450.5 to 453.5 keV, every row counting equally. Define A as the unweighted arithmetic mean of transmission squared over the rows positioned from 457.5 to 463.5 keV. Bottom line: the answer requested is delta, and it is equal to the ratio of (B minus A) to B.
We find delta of 0.19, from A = 110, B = 135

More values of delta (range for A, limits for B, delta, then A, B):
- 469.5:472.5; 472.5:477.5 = -0.10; 103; 94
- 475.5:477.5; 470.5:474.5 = -0.04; 99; 95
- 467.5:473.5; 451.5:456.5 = 0.23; 102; 133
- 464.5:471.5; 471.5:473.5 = -0.09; 102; 93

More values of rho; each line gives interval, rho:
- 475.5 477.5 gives 10.0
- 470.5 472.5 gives 9.9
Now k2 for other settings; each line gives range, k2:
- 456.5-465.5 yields 457.0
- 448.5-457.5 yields 450.0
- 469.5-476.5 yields 470.0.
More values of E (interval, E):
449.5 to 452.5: 147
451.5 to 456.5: 134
